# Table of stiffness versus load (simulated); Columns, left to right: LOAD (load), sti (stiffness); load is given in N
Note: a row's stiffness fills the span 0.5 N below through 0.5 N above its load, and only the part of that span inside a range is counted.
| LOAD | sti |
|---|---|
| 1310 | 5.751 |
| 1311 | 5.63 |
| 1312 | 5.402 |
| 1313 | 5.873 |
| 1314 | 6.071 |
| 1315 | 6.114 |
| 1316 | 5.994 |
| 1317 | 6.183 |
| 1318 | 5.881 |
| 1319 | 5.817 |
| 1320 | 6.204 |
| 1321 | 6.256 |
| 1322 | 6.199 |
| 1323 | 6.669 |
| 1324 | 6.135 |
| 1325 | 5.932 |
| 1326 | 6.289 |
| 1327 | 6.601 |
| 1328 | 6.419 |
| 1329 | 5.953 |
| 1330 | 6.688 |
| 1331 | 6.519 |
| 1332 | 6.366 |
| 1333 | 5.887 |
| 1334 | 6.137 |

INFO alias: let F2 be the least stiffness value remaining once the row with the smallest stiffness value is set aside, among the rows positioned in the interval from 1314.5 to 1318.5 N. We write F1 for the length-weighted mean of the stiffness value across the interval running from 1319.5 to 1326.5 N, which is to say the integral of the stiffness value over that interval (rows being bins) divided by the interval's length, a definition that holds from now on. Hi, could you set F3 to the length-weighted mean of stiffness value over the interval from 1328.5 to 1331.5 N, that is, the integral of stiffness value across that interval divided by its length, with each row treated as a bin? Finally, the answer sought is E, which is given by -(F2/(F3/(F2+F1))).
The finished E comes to -11.5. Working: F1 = 6.24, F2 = 5.994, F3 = 6.39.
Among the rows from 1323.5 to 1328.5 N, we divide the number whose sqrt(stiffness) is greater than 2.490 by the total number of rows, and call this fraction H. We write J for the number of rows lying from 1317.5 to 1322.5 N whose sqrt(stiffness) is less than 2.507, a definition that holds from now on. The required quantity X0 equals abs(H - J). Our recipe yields 4.4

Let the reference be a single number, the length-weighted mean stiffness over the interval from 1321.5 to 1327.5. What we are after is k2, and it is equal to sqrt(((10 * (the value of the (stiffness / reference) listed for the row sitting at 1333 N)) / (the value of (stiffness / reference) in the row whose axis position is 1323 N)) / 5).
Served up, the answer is 1.33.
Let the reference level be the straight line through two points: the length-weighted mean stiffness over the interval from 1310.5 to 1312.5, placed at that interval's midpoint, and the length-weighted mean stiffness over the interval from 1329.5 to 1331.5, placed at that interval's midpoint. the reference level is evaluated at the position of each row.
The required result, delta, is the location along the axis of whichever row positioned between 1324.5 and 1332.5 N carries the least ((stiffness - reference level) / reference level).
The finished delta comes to 1329 N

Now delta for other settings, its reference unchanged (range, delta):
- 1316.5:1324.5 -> 1319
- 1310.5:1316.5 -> 1312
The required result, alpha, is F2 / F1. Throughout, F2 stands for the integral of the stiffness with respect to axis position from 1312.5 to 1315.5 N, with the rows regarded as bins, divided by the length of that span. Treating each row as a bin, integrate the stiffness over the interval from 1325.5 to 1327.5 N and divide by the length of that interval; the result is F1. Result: 0.93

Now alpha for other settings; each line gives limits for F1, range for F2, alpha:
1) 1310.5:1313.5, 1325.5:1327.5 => 1.14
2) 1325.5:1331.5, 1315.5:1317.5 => 0.95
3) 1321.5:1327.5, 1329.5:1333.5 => 1.01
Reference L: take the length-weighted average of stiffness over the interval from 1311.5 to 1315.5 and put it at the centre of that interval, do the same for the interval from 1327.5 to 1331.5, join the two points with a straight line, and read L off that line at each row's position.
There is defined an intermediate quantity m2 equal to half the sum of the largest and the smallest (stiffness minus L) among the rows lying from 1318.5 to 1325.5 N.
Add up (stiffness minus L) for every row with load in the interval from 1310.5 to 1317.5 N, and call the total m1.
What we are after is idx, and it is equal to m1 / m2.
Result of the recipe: 1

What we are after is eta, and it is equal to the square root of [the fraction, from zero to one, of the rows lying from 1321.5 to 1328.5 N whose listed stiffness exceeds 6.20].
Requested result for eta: 0.76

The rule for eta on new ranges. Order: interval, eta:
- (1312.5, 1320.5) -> 0.35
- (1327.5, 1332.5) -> 0.89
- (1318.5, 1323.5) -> 0.77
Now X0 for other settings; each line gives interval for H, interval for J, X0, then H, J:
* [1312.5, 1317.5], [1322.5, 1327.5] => 2.0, 0.0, 2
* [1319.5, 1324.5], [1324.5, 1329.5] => 1.4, 0.6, 2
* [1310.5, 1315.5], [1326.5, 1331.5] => 1.0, 0.0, 1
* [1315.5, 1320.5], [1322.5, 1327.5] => 1.8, 0.2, 2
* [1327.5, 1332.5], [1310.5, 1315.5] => 4.2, 0.8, 5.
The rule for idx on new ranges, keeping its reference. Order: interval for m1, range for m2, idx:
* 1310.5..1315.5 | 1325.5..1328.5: -1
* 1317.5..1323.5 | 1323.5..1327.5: -36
